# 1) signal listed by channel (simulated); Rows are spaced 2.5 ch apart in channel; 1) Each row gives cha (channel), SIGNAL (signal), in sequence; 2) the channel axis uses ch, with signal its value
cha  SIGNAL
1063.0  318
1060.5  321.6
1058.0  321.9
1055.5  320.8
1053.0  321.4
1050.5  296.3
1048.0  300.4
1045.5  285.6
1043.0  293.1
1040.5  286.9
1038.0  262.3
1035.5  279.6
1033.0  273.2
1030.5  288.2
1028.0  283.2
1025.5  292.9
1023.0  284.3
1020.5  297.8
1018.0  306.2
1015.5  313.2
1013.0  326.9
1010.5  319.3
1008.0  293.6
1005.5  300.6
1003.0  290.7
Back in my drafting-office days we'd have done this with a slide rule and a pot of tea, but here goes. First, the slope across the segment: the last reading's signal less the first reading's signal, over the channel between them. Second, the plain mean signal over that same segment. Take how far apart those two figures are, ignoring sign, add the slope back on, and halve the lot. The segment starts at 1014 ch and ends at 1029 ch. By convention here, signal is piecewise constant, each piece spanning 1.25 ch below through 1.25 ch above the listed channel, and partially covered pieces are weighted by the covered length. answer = 148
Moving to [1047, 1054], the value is 153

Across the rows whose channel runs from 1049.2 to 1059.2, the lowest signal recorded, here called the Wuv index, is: 296.3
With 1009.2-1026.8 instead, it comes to 284.3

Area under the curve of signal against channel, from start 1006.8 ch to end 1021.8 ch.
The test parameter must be 4642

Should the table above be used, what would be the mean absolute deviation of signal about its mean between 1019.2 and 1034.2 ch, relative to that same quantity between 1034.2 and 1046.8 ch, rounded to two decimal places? 0.75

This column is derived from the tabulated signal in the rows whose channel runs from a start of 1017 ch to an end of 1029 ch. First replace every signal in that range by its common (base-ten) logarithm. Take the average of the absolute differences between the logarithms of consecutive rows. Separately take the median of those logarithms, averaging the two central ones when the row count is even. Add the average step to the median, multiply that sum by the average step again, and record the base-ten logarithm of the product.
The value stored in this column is -1.43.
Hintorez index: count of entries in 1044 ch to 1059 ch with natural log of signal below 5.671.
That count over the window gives 1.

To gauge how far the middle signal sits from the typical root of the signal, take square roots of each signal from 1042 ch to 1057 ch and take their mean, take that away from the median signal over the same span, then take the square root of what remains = 16.8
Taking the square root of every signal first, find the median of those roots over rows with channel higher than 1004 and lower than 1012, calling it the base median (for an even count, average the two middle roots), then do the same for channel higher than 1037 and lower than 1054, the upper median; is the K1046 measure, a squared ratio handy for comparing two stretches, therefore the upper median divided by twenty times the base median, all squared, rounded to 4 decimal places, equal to 0.0024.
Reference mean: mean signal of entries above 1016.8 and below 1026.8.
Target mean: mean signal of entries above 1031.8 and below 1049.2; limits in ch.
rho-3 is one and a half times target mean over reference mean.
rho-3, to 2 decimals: 1.44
